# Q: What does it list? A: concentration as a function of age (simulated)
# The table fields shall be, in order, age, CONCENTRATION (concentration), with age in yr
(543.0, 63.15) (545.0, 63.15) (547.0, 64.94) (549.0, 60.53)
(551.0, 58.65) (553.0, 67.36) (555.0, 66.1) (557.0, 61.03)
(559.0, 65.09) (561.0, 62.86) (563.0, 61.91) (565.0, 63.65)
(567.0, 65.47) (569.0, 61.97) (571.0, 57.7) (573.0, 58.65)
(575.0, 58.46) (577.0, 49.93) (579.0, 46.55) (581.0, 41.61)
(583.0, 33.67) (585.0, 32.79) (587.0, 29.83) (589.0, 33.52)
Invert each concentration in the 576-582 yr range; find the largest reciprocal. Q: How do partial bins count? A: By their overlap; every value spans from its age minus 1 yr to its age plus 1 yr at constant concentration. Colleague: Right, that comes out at 0.0240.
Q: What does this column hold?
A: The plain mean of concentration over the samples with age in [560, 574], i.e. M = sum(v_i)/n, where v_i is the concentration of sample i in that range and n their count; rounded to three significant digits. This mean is 61.7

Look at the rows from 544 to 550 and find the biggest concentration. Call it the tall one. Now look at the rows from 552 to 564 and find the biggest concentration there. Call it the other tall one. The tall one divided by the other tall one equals 0.96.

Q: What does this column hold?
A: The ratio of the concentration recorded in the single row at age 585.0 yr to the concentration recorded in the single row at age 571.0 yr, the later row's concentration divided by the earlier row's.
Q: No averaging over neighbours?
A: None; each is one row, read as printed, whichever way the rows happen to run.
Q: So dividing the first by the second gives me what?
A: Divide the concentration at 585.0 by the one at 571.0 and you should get 0.57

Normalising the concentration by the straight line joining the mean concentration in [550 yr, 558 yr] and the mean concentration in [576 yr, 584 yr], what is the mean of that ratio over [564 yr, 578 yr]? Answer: 1.19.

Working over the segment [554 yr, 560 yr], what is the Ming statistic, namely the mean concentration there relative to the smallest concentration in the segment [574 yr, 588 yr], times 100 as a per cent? 215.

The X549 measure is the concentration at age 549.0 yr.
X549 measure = 60.53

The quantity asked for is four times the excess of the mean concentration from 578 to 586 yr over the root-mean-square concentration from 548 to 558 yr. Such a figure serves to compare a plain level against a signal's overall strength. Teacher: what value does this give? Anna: -97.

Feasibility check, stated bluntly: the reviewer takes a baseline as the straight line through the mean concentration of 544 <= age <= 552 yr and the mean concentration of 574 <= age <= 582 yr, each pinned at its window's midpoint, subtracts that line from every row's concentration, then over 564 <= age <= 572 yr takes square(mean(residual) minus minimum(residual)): 10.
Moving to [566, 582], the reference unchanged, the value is 110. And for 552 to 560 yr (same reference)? 12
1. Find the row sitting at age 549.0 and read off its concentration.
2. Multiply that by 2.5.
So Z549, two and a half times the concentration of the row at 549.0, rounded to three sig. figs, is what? 151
